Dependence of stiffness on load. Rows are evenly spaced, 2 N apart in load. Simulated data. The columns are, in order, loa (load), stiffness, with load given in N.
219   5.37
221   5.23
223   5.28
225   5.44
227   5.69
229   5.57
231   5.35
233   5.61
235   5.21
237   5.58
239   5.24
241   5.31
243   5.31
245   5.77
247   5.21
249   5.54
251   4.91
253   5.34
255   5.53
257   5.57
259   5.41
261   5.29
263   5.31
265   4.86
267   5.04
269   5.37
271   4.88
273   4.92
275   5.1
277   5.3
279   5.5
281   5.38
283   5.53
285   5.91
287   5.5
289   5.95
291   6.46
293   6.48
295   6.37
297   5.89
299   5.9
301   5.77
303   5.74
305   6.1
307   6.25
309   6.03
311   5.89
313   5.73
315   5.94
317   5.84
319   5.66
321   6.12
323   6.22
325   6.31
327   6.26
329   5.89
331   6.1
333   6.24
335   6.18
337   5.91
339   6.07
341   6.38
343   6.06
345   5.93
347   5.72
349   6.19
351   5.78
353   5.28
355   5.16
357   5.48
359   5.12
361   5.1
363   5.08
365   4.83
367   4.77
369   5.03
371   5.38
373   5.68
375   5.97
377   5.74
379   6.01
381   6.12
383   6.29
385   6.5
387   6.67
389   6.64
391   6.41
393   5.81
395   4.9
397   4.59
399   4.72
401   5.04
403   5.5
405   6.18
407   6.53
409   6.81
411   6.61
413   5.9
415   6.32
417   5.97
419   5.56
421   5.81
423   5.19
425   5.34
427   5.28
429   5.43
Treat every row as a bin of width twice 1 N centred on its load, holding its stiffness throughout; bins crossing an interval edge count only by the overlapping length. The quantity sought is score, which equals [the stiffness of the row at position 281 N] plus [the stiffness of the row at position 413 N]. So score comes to 11.3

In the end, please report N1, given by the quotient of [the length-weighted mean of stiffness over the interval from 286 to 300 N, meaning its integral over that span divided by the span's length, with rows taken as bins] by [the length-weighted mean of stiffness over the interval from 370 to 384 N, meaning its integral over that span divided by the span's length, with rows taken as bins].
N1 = 1.03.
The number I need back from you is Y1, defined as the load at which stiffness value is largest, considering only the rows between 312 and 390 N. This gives 387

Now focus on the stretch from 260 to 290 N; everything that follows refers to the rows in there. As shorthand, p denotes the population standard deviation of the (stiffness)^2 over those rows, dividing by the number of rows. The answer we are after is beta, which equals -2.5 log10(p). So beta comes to -1.35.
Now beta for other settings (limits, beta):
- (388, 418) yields -2.29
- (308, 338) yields -0.92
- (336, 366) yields -1.80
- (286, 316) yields -1.31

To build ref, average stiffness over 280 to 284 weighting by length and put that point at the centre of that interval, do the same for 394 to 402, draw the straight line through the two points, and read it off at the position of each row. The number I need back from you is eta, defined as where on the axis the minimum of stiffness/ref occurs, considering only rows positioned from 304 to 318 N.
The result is 313 N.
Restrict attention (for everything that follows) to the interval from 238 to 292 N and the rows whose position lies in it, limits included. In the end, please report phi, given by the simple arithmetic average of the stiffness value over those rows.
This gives 5.39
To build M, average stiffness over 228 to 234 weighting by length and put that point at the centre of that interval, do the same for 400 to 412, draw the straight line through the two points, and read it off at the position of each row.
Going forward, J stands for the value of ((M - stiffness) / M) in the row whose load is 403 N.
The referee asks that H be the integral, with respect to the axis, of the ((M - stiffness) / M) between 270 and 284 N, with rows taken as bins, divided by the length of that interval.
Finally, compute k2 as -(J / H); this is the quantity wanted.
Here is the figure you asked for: -1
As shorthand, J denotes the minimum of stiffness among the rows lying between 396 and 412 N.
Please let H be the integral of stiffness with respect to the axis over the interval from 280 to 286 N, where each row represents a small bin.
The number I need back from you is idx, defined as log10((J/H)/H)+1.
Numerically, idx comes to -1.4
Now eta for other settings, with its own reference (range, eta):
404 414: 413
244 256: 251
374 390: 377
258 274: 265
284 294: 287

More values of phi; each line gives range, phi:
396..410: 5.62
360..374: 5.12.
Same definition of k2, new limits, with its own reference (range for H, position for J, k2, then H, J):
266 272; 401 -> -2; 0.10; 0.17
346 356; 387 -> 2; 0.05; -0.10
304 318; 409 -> -4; -0.03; -0.11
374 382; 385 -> 8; 0.01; -0.08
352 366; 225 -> 0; 0.13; 0.01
